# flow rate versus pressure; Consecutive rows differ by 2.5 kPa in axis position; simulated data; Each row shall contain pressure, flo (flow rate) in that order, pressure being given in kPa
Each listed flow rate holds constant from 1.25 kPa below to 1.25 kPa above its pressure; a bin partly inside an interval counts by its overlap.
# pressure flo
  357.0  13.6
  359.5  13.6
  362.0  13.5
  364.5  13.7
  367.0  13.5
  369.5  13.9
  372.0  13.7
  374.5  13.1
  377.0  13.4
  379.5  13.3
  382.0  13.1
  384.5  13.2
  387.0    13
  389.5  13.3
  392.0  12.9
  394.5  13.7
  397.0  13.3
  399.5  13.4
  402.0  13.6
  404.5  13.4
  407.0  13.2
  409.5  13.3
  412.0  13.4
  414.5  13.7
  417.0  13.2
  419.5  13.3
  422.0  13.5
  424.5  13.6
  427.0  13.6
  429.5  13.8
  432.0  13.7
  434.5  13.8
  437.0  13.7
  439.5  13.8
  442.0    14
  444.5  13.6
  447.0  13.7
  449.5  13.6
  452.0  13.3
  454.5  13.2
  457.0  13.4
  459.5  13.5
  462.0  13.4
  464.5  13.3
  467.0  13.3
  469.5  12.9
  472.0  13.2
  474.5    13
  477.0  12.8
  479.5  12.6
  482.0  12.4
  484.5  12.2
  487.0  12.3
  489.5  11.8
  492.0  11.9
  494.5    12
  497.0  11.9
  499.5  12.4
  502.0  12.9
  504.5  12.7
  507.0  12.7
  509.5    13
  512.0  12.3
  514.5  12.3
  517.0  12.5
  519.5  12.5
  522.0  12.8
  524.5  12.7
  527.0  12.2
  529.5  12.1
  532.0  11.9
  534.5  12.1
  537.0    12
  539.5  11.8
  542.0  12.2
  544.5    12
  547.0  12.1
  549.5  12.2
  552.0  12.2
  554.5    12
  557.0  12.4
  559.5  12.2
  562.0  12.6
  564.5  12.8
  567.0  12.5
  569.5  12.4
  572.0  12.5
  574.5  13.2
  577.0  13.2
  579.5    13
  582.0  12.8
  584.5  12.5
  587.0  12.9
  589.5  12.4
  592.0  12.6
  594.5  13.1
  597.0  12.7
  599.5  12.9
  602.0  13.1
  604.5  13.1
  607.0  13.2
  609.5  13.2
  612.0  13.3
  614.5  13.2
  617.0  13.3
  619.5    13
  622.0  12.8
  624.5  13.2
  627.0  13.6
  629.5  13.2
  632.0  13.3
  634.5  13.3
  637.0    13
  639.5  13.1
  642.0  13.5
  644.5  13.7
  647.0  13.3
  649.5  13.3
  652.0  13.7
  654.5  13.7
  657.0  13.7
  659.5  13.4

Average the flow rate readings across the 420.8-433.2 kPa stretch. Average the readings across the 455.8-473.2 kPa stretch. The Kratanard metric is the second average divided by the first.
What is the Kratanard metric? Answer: 0.97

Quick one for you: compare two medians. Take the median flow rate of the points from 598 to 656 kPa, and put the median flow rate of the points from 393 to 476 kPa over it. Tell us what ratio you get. 1.02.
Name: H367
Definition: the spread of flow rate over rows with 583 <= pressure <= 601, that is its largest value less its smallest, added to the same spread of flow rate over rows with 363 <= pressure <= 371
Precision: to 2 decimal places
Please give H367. 1.10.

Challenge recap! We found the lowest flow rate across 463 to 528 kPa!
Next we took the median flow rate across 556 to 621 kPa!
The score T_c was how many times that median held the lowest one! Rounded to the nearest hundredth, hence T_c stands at 1.09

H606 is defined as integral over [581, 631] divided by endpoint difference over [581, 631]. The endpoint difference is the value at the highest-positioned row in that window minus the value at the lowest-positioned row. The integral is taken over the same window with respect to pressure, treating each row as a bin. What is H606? 1626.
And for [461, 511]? -1579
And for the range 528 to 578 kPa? 560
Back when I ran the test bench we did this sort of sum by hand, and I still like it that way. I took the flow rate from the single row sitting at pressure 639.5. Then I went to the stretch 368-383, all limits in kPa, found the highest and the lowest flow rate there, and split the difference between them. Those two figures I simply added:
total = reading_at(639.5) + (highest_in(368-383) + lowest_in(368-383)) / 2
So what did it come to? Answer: 26.6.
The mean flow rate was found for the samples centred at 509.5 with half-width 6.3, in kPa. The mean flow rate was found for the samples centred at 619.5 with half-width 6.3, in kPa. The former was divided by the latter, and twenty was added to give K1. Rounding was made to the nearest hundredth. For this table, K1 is 20.96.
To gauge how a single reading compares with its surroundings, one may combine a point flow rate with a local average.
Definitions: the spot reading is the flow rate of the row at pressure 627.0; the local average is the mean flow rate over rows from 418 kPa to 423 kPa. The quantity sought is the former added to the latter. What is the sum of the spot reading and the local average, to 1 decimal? 27.0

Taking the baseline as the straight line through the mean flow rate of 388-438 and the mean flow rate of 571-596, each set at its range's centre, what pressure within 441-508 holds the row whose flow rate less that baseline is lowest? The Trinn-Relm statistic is 489.5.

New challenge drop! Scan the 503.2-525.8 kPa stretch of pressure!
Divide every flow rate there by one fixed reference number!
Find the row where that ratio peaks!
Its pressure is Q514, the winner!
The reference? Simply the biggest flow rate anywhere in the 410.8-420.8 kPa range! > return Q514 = 509.5 kPa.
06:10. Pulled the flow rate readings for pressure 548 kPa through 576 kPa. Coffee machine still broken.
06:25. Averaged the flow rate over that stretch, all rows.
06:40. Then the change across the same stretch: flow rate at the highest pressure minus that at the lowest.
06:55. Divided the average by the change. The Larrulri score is 12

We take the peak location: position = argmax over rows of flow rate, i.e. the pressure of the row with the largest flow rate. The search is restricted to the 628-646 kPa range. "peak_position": 644.5 kPa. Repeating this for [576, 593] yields 577.0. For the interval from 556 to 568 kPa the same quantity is 564.5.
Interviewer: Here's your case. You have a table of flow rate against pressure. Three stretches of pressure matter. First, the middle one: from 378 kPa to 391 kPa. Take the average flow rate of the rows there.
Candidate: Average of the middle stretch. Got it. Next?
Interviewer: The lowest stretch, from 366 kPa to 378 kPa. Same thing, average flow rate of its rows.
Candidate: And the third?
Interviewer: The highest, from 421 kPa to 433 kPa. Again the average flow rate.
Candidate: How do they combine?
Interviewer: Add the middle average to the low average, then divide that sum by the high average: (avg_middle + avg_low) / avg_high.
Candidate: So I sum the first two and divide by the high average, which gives 1.96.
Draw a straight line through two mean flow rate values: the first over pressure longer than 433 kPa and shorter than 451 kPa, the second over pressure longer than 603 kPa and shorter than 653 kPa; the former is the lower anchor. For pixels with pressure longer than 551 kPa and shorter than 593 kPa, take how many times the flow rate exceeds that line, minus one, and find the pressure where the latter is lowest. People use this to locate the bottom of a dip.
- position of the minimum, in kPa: 554.5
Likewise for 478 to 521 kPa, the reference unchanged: 489.5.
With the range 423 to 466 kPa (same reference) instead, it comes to 454.5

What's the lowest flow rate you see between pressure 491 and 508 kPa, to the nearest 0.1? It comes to 11.9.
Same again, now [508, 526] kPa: 12.3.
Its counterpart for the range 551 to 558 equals 12.0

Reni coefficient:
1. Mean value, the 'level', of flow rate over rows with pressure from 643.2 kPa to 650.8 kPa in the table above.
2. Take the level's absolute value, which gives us 13.4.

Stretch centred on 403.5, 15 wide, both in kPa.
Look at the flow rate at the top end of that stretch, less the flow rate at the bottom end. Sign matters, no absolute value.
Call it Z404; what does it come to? 0.0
